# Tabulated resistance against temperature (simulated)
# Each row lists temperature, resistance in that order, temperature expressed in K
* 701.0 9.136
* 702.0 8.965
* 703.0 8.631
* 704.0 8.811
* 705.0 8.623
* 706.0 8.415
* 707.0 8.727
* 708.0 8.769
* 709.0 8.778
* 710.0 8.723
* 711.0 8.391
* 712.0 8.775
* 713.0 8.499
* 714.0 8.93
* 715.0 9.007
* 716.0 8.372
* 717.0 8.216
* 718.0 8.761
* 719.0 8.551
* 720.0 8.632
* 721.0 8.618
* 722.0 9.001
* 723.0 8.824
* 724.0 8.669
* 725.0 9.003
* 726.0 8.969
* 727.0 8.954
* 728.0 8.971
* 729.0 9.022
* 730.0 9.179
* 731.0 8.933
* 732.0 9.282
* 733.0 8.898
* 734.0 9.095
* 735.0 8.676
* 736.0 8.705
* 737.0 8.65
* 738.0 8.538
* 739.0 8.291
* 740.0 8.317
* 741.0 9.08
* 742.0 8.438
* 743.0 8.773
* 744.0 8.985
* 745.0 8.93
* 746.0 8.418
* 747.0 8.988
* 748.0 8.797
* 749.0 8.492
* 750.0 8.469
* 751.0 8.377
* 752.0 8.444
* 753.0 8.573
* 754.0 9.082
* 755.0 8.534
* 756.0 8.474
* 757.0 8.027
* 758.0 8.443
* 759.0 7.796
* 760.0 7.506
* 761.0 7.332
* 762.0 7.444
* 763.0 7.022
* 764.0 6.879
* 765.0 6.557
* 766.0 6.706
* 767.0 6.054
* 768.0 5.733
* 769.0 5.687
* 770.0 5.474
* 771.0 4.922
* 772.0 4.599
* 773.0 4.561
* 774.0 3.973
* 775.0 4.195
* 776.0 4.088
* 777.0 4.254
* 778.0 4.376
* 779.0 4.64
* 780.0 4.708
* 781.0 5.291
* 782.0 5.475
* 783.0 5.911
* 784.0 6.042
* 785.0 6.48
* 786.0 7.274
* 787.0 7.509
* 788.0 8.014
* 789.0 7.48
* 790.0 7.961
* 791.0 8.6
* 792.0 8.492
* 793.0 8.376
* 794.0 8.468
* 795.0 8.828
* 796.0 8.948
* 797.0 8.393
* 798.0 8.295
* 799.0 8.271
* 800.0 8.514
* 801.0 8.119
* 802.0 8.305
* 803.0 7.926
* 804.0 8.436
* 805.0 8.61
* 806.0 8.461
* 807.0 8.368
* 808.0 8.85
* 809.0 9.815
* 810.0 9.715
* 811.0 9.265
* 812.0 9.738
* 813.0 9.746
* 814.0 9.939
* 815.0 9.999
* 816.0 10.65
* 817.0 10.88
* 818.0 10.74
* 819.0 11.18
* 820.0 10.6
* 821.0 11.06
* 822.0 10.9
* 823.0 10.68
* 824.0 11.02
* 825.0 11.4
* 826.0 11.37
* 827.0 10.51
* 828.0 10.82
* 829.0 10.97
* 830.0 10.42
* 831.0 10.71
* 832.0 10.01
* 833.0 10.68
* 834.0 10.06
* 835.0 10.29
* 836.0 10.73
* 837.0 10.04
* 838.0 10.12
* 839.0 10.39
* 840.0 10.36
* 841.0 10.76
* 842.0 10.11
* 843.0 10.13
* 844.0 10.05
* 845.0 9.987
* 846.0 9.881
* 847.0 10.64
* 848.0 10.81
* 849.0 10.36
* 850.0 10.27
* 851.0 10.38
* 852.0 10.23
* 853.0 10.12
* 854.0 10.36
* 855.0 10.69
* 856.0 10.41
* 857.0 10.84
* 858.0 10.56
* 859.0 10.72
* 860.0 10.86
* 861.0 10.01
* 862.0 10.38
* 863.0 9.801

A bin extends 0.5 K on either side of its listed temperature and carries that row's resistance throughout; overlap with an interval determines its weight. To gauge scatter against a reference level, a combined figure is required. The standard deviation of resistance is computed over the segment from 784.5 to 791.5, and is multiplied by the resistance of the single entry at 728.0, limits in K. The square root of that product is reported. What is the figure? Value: 2.4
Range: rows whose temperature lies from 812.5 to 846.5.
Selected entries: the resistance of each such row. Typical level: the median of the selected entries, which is 10.6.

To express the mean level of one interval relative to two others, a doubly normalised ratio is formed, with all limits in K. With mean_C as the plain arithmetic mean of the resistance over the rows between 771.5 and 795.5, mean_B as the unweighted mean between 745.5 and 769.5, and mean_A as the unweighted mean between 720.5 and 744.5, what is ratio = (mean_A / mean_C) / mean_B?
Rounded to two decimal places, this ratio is 0.18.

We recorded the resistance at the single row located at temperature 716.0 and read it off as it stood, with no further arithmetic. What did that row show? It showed 8.372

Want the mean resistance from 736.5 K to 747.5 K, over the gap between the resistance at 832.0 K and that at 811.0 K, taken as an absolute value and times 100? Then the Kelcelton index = 1164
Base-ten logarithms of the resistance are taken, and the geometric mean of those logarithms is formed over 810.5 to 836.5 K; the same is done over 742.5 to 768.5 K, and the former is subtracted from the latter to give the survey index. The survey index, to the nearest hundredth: -0.13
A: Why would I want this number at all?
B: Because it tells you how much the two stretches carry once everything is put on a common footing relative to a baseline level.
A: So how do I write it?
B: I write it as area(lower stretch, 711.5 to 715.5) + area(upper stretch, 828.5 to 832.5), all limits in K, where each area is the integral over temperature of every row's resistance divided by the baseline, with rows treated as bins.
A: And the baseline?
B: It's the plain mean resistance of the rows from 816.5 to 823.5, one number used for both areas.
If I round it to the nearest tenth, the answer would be 7.1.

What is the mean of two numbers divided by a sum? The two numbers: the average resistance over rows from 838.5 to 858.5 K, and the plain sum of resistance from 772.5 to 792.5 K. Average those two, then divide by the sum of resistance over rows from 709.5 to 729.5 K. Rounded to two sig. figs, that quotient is 0.37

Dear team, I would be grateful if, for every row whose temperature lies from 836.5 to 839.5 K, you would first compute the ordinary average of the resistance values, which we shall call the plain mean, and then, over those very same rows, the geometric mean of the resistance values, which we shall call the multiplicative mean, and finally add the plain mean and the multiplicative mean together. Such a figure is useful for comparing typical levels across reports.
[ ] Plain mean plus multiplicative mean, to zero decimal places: 20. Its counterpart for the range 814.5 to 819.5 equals 21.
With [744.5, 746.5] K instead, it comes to 17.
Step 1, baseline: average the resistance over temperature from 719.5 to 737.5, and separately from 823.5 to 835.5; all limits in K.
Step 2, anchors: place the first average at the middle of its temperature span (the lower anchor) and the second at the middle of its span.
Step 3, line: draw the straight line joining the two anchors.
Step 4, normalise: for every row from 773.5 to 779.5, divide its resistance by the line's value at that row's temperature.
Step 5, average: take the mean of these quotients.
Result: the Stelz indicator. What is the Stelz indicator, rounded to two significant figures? 0.44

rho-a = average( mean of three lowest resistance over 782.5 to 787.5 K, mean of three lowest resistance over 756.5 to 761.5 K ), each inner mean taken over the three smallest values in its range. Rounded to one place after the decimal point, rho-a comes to 6.8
